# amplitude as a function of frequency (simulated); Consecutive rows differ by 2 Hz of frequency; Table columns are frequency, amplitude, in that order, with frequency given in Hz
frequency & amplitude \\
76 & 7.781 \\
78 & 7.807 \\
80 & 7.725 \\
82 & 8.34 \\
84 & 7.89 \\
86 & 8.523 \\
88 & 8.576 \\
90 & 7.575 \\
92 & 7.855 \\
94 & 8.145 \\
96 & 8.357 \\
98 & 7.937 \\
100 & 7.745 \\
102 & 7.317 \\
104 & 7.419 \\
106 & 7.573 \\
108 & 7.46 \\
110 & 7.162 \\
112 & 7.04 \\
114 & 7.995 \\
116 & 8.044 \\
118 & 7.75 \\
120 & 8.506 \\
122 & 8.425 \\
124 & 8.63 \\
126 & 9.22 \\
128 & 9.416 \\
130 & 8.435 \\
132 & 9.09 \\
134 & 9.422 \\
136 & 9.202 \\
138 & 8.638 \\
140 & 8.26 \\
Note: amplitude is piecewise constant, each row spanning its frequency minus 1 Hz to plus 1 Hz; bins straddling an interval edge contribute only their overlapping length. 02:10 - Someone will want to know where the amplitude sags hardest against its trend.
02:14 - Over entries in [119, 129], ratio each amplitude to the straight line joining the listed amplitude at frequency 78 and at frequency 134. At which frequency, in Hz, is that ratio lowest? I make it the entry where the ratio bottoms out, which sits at 122 Hz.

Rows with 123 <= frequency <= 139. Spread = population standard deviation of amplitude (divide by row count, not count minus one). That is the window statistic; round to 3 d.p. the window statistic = 0.360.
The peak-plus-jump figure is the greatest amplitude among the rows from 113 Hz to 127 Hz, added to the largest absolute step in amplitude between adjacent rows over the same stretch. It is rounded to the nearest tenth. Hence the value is 10.0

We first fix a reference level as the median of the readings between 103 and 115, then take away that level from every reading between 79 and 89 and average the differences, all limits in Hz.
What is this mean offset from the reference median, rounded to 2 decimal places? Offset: 0.77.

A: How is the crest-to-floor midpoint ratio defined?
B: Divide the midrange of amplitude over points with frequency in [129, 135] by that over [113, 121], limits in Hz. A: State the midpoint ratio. 1.10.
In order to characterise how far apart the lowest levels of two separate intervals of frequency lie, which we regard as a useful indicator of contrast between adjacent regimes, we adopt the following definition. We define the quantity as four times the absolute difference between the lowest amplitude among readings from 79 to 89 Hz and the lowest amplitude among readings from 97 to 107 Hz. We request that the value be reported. 2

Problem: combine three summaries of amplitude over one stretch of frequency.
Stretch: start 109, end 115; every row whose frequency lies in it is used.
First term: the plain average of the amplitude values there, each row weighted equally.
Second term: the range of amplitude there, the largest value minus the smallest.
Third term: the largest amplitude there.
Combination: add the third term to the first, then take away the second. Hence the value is 14.4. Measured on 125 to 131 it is 17.5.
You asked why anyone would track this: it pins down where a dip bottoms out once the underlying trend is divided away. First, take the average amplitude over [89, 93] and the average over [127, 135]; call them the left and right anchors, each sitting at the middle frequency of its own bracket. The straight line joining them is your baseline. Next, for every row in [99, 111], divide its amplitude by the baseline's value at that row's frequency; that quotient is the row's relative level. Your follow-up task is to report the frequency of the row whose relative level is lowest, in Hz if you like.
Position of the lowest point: 110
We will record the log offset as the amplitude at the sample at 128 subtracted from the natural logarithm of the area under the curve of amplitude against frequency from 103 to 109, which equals -5.61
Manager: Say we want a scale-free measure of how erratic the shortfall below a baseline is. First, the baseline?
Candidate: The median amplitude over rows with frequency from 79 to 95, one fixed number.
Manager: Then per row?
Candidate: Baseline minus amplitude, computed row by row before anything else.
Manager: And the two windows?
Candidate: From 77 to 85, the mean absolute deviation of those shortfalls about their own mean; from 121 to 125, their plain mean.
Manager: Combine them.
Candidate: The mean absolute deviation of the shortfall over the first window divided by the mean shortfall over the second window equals -0.39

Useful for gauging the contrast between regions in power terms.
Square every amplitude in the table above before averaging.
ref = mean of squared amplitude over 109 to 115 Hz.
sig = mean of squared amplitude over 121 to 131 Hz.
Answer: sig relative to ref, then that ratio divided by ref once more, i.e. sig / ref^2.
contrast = 0.0259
